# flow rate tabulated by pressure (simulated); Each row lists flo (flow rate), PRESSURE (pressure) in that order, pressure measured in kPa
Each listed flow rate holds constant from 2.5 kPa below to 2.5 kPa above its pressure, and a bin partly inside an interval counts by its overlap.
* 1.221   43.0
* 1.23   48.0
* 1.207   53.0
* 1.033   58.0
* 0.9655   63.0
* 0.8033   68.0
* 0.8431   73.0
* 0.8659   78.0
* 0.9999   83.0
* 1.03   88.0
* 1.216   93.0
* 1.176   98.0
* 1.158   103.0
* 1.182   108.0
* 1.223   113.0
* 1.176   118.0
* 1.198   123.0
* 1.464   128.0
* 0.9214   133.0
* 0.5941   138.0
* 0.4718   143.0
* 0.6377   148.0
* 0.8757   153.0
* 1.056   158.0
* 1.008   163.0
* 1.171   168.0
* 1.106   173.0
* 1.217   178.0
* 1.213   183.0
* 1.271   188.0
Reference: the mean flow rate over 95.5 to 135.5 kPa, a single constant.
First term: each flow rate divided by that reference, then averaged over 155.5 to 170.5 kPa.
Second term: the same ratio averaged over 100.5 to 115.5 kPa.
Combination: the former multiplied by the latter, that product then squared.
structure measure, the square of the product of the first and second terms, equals 0.83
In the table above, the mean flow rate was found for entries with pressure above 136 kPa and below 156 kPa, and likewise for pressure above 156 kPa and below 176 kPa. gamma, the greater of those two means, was 1.09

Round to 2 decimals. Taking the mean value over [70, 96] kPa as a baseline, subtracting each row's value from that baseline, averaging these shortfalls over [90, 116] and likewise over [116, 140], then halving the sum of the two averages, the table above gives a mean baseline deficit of -0.14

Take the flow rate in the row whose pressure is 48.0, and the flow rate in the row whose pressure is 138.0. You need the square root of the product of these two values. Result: 0.85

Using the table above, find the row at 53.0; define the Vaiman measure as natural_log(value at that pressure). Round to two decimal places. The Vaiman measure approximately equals 0.19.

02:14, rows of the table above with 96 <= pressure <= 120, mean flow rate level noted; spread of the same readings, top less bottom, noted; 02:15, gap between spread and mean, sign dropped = 1.12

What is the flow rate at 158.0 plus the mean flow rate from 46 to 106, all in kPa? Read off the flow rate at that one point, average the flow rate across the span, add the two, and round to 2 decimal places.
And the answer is 2.10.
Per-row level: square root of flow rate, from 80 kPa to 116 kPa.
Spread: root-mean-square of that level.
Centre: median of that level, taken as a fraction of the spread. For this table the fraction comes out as 1.02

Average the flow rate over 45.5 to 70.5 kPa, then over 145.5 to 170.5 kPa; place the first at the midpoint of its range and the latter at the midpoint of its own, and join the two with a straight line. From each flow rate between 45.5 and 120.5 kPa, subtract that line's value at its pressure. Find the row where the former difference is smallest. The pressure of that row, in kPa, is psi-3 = 68.0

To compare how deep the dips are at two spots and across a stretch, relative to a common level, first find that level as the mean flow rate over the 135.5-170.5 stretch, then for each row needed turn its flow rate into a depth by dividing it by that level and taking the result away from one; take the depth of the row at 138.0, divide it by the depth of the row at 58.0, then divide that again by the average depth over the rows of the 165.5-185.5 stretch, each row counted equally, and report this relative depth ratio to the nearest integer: 3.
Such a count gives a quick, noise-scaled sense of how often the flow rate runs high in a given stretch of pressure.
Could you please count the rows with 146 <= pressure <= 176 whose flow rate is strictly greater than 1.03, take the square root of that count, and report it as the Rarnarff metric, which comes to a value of 1.73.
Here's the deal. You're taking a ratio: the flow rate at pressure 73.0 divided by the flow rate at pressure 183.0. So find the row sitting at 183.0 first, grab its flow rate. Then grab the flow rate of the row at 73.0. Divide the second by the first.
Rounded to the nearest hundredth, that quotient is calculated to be 0.70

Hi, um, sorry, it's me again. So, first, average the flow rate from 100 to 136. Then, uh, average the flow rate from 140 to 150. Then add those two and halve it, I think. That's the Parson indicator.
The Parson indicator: 0.87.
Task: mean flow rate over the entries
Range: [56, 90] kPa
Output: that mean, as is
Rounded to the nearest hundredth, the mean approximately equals 0.93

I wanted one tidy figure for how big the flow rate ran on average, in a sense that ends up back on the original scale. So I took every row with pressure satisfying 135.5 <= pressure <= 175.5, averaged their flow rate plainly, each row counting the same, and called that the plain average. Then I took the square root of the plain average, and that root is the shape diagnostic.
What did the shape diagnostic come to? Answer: 0.93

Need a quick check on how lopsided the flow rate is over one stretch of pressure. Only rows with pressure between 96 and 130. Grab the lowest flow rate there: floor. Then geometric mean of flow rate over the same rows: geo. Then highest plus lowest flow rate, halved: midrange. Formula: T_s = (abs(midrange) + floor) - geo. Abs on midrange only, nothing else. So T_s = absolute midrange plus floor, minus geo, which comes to 1.25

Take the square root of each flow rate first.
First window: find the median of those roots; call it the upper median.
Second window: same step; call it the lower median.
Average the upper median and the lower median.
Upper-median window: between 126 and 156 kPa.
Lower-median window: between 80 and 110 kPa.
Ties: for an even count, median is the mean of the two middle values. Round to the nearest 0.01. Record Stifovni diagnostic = 0.97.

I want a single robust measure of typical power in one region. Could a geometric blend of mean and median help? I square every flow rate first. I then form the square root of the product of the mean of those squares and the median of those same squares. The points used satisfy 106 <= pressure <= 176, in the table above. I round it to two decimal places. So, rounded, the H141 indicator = 1.13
